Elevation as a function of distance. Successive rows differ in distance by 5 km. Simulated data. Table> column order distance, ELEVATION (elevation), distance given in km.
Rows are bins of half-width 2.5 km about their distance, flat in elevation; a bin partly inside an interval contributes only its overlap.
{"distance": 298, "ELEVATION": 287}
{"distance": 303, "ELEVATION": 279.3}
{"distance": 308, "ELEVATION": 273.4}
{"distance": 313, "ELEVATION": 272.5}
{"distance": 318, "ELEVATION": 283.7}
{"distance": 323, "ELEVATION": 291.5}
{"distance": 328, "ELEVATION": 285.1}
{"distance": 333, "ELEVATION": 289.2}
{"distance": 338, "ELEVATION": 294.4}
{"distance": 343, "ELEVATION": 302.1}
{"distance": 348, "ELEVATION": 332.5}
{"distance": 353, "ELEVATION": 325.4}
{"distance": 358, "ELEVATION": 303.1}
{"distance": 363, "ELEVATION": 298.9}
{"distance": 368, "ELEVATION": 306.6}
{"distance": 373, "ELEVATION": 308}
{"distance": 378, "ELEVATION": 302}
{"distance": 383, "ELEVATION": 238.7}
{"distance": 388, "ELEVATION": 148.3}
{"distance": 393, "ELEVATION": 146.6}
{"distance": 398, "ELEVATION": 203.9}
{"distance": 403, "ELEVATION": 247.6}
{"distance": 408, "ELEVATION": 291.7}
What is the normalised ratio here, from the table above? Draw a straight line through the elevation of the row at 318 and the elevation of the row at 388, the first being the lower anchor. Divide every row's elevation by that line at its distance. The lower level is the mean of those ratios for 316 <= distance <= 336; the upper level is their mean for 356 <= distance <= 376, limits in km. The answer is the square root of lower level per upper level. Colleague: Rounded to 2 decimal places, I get 0.82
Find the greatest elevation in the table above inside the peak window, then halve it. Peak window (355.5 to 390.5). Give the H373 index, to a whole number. 154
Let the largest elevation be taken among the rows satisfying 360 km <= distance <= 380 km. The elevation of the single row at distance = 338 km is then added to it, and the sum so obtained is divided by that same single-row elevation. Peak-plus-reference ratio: 2.046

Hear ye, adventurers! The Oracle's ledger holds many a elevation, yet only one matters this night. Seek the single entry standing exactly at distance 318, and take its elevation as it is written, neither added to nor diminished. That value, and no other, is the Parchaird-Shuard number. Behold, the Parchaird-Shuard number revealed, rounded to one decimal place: 283.7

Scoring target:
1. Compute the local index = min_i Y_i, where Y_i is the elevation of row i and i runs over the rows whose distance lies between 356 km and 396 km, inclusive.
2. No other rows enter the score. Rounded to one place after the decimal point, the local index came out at 146.6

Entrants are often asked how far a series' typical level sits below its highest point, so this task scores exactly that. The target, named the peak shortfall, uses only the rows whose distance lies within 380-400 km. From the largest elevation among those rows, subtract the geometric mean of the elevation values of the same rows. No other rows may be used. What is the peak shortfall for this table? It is 58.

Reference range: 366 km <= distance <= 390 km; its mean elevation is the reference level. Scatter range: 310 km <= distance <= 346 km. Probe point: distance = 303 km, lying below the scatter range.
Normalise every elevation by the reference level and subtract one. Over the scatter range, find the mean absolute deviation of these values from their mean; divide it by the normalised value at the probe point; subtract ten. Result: -9.6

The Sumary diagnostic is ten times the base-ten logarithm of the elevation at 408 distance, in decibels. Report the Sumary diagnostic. 24.6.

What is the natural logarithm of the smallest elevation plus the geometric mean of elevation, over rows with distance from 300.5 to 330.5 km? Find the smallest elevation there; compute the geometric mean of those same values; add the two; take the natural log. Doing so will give 6.32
